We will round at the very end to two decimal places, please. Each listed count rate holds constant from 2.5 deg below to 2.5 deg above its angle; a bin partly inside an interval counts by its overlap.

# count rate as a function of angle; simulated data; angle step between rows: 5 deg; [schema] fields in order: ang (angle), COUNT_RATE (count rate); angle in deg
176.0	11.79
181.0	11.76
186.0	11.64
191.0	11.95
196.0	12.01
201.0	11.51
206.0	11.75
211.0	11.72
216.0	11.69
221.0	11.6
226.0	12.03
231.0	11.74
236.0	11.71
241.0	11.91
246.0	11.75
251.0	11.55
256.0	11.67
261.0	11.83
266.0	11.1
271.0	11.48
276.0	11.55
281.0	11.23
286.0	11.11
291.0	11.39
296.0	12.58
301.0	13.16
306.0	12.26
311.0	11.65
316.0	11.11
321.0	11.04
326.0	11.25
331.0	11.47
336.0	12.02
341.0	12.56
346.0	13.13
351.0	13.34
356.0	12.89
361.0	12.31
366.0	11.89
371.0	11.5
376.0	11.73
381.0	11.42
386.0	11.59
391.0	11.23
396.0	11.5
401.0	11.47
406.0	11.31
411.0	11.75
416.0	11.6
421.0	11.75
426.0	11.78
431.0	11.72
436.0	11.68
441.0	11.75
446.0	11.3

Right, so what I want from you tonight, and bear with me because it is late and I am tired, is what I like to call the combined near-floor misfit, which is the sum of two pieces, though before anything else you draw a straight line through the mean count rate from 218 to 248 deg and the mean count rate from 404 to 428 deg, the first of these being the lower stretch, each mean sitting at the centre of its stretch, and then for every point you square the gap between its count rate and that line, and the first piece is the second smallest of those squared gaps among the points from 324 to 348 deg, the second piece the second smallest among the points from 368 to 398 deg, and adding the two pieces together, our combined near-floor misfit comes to 0.10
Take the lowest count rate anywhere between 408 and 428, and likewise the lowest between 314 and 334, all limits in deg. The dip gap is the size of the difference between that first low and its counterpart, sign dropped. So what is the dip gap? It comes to 0.6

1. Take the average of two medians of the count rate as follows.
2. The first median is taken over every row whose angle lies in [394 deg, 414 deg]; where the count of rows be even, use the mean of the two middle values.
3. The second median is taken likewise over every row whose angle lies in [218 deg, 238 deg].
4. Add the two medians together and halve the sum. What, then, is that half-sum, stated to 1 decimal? 11.6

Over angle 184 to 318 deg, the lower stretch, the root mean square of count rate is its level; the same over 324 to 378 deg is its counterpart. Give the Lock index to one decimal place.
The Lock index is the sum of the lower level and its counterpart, 23.9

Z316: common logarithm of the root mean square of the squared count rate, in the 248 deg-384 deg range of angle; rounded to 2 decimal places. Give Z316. 2.15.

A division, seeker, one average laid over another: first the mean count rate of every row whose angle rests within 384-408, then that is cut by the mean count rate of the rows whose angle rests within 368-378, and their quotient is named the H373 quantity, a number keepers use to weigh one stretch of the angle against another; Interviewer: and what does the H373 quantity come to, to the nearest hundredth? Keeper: 0.98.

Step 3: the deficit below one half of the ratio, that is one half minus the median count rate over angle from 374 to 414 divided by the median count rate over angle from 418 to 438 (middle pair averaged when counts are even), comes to -0.48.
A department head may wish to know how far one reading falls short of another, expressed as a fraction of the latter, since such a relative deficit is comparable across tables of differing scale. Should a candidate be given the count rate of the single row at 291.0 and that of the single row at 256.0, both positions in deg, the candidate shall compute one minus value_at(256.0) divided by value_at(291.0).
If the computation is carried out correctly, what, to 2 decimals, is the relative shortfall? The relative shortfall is -0.02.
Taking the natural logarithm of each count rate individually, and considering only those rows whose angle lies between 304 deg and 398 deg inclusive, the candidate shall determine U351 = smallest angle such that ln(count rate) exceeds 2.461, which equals 306.0 deg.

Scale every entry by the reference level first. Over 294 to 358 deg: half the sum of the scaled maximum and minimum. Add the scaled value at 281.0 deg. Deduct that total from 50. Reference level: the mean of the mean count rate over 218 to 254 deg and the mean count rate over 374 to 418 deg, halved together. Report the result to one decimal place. 48.0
